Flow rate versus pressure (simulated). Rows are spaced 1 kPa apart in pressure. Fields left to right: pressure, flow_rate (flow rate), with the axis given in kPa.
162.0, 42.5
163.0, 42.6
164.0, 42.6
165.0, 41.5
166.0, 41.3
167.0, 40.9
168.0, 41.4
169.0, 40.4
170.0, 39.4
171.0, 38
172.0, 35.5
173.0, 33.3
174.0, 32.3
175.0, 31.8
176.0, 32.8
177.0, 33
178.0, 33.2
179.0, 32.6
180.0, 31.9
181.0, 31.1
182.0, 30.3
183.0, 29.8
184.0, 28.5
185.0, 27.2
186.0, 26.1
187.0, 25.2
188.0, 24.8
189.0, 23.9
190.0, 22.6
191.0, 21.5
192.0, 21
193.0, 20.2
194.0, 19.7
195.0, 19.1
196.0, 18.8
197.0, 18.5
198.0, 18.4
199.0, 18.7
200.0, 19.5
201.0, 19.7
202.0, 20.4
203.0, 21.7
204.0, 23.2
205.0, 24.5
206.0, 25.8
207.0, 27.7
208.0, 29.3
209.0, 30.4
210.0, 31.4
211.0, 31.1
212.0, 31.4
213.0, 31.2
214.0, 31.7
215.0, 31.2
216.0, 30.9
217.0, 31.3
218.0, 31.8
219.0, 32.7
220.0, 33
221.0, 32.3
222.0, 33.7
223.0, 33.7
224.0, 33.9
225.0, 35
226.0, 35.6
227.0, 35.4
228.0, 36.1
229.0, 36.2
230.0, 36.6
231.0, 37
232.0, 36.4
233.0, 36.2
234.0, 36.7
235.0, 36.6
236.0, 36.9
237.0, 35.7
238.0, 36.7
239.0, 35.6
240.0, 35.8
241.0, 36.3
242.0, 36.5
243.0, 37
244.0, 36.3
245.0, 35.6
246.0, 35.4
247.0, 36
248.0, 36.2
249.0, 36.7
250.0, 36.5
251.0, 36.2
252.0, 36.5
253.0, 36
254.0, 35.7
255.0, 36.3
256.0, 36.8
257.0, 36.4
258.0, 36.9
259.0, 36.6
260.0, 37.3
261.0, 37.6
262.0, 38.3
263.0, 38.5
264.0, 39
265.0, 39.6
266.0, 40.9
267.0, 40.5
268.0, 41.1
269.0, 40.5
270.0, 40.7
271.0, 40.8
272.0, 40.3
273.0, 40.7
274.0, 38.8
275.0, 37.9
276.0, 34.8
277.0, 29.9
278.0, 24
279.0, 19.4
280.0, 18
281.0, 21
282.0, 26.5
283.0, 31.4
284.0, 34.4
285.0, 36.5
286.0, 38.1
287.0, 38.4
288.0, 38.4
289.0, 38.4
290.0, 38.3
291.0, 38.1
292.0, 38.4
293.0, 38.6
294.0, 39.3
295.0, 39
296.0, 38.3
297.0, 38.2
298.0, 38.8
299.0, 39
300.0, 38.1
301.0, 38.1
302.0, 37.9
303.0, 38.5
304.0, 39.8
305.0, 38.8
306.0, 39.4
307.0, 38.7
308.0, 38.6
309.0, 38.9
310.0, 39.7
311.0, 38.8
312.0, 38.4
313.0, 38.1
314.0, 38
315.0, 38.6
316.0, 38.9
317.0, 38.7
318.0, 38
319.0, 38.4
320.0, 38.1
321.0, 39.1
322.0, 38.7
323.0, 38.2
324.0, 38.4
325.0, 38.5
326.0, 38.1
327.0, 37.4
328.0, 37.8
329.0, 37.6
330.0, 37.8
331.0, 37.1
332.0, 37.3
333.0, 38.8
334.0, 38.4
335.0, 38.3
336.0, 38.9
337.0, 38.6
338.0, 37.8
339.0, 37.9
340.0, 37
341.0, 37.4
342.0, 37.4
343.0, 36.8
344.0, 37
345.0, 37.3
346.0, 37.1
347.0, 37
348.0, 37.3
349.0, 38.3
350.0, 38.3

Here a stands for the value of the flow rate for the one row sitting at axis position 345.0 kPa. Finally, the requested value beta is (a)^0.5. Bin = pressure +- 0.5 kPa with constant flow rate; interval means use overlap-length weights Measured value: 6.11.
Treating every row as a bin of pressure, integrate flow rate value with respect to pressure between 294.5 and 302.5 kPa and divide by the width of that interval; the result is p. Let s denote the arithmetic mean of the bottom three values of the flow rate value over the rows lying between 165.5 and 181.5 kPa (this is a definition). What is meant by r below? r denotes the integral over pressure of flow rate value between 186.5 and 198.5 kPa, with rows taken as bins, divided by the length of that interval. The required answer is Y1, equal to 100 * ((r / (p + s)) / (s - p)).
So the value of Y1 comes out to -4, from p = 38.4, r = 21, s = 32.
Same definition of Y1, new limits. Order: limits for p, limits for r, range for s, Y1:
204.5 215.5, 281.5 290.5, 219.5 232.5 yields 17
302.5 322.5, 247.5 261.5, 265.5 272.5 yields 27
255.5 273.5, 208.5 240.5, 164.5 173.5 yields -13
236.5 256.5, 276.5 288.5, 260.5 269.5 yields 21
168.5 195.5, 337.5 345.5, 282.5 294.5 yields 12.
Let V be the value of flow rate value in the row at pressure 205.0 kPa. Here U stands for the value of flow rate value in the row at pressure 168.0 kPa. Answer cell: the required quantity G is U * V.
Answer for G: 1014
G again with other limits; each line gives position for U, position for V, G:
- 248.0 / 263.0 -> 1394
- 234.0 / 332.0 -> 1369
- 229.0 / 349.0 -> 1386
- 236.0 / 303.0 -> 1421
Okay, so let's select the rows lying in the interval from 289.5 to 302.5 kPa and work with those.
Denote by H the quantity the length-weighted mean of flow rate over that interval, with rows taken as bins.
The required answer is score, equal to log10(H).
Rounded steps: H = 38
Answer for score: 1.59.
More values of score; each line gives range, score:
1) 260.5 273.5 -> 1.60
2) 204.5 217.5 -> 1.47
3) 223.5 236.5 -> 1.56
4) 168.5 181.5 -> 1.53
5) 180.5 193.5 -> 1.41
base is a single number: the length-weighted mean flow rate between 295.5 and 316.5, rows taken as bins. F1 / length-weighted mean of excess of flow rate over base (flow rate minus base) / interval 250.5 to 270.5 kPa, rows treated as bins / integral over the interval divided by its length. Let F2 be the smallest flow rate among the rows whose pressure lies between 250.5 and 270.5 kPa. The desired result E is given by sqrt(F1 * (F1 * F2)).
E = 3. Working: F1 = -0.6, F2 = 35.7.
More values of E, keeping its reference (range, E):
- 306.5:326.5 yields 1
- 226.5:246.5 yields 14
